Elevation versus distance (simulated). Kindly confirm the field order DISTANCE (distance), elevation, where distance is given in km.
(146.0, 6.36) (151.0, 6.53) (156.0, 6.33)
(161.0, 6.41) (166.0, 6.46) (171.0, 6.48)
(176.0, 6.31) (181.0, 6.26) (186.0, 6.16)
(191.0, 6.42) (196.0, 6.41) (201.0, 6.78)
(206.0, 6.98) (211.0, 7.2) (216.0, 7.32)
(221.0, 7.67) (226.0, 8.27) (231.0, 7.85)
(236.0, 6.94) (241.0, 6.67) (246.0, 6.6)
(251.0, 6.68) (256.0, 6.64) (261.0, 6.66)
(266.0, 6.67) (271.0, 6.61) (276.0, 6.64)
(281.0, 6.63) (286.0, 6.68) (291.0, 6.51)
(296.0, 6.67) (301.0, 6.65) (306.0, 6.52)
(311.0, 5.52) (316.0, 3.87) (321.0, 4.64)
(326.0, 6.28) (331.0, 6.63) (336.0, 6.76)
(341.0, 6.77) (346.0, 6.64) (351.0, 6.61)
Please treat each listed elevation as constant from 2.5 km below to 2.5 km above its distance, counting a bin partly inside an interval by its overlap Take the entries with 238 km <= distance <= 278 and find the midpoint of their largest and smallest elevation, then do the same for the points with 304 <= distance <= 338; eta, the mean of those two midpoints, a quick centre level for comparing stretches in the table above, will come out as 5.98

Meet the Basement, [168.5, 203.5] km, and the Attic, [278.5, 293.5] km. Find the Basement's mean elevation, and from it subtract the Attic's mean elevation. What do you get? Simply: -0.20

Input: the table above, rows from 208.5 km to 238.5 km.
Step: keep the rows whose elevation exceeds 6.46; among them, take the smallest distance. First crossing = 211.0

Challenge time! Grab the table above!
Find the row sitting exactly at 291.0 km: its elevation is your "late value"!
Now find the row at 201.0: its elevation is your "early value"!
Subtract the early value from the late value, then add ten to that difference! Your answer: 9.7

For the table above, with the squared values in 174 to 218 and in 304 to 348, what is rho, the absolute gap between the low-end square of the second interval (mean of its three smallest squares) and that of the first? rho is 17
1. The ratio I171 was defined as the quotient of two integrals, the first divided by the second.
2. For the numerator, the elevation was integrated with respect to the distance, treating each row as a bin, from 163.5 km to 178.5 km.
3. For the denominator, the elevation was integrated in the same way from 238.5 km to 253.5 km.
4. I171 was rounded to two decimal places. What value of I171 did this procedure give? 0.96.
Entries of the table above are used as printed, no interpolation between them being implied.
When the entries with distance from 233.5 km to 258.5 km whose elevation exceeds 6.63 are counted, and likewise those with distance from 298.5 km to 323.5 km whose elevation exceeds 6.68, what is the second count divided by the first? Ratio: 0.00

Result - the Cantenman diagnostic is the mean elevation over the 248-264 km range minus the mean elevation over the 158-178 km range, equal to 0.2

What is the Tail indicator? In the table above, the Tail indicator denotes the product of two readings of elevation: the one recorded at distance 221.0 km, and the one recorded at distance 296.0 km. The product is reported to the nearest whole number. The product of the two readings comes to 51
